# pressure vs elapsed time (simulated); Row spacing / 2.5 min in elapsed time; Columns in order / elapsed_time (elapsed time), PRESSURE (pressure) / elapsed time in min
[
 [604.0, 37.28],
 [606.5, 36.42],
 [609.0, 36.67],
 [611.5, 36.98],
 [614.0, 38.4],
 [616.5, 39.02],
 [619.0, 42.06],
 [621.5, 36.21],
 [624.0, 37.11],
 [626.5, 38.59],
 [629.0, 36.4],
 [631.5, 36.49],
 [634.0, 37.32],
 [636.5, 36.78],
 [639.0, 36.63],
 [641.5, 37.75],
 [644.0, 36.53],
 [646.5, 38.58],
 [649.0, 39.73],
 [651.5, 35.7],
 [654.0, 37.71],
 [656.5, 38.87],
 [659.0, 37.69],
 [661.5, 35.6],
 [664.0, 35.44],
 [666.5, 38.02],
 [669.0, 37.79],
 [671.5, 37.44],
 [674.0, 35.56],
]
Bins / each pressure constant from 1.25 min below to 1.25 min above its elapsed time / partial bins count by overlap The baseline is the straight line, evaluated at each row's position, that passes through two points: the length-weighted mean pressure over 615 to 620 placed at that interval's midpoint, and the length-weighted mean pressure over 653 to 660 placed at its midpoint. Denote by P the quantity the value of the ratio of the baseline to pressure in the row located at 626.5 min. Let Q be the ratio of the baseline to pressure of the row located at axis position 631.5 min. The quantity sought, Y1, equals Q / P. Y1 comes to 1.05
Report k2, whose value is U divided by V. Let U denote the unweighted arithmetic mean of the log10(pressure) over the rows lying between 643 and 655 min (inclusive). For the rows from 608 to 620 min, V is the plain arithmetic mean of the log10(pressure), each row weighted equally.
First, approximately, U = 1.58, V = 1.59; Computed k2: 0.99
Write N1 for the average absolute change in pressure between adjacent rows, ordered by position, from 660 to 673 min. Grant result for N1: 0.83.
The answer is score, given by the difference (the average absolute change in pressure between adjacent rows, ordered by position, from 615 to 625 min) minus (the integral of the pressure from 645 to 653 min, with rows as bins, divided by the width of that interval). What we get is -34.7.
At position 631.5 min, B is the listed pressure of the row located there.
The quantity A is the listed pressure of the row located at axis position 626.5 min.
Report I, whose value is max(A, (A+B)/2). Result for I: 38.6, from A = 38.59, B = 36.49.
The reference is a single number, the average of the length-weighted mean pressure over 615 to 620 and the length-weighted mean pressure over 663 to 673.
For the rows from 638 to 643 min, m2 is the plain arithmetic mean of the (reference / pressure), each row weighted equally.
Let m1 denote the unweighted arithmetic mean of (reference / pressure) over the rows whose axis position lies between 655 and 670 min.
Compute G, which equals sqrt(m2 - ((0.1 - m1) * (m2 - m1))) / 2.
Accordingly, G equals 0.511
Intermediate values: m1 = 1.04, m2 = 1.04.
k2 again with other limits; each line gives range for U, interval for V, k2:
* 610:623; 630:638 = 1.01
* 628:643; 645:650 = 0.98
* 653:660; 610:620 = 0.99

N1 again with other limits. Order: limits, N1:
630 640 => 0.51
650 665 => 1.32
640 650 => 1.47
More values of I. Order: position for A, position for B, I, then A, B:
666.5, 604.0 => 38.0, 38.02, 37.28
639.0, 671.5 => 37.0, 36.63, 37.44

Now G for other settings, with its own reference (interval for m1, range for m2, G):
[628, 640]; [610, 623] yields 0.491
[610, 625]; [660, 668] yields 0.528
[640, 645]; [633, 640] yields 0.514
